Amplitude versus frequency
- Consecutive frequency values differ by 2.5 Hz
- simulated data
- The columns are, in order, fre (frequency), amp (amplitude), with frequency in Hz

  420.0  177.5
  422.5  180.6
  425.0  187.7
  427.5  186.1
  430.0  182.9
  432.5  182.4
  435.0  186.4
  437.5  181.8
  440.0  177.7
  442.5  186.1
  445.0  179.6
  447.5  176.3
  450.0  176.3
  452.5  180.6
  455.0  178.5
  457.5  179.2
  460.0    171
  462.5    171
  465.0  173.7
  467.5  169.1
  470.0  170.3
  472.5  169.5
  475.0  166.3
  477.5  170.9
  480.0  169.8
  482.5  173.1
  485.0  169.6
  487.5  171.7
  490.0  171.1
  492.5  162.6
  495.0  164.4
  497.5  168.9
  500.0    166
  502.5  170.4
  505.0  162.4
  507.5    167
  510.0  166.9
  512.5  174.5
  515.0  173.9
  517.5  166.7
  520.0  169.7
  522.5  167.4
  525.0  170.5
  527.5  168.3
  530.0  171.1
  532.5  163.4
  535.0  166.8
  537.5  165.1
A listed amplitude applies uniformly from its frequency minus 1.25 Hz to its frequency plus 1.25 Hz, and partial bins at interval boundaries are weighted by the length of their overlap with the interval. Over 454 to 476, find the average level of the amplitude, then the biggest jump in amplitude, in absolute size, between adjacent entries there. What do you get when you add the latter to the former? 180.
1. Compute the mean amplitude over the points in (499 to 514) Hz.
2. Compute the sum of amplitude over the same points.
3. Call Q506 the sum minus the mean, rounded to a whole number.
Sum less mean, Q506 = 839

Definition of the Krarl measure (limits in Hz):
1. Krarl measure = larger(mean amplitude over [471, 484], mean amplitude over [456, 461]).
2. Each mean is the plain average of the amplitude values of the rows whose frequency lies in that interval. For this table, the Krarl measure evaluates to 175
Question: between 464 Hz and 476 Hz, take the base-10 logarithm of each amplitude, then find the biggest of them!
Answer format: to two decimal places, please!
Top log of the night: 2.24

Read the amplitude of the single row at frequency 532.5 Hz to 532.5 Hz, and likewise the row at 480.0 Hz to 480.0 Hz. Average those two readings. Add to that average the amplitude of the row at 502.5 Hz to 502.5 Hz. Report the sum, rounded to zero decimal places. 337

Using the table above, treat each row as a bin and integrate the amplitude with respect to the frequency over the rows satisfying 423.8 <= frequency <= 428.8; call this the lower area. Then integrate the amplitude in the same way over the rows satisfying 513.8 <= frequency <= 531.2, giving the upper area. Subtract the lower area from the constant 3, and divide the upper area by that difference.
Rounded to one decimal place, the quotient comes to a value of -3.2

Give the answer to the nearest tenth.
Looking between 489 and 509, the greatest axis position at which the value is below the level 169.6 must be 507.5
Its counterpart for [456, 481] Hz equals 475.0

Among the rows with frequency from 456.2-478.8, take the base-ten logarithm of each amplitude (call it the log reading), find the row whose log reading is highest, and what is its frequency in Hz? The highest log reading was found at 457.5 Hz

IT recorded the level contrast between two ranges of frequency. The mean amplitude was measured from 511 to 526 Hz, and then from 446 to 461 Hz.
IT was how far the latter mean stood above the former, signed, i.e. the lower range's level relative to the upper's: 7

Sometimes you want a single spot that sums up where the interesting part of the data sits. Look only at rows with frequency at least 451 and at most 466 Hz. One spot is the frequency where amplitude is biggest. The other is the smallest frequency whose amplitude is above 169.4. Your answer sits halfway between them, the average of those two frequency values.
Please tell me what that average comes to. 452.5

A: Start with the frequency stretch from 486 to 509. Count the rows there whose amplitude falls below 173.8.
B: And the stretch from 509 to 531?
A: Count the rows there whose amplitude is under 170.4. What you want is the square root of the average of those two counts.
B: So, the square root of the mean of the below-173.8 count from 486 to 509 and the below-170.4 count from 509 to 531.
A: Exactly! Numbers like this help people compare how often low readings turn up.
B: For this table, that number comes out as 2.65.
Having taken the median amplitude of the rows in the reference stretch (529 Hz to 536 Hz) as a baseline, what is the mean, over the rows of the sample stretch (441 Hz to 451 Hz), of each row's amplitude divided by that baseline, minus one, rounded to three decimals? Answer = 0.077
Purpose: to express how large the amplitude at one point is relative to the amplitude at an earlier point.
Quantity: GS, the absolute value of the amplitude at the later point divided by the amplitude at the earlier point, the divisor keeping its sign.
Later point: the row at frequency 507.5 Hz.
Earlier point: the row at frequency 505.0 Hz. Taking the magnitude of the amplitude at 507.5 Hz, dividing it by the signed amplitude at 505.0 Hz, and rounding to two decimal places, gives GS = 1.03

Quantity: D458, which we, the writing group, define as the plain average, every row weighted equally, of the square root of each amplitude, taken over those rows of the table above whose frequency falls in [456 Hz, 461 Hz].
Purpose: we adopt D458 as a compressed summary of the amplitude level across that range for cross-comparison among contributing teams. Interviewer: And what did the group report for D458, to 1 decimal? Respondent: 13.2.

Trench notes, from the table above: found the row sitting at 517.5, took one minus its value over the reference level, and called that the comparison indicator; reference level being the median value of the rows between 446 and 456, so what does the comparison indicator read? 0.06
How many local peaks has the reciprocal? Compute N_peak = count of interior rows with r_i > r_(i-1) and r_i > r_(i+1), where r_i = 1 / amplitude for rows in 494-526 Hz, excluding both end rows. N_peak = 5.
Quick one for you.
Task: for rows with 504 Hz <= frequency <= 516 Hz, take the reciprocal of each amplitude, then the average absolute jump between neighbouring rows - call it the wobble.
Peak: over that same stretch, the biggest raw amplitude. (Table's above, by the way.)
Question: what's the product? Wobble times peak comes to 0.020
